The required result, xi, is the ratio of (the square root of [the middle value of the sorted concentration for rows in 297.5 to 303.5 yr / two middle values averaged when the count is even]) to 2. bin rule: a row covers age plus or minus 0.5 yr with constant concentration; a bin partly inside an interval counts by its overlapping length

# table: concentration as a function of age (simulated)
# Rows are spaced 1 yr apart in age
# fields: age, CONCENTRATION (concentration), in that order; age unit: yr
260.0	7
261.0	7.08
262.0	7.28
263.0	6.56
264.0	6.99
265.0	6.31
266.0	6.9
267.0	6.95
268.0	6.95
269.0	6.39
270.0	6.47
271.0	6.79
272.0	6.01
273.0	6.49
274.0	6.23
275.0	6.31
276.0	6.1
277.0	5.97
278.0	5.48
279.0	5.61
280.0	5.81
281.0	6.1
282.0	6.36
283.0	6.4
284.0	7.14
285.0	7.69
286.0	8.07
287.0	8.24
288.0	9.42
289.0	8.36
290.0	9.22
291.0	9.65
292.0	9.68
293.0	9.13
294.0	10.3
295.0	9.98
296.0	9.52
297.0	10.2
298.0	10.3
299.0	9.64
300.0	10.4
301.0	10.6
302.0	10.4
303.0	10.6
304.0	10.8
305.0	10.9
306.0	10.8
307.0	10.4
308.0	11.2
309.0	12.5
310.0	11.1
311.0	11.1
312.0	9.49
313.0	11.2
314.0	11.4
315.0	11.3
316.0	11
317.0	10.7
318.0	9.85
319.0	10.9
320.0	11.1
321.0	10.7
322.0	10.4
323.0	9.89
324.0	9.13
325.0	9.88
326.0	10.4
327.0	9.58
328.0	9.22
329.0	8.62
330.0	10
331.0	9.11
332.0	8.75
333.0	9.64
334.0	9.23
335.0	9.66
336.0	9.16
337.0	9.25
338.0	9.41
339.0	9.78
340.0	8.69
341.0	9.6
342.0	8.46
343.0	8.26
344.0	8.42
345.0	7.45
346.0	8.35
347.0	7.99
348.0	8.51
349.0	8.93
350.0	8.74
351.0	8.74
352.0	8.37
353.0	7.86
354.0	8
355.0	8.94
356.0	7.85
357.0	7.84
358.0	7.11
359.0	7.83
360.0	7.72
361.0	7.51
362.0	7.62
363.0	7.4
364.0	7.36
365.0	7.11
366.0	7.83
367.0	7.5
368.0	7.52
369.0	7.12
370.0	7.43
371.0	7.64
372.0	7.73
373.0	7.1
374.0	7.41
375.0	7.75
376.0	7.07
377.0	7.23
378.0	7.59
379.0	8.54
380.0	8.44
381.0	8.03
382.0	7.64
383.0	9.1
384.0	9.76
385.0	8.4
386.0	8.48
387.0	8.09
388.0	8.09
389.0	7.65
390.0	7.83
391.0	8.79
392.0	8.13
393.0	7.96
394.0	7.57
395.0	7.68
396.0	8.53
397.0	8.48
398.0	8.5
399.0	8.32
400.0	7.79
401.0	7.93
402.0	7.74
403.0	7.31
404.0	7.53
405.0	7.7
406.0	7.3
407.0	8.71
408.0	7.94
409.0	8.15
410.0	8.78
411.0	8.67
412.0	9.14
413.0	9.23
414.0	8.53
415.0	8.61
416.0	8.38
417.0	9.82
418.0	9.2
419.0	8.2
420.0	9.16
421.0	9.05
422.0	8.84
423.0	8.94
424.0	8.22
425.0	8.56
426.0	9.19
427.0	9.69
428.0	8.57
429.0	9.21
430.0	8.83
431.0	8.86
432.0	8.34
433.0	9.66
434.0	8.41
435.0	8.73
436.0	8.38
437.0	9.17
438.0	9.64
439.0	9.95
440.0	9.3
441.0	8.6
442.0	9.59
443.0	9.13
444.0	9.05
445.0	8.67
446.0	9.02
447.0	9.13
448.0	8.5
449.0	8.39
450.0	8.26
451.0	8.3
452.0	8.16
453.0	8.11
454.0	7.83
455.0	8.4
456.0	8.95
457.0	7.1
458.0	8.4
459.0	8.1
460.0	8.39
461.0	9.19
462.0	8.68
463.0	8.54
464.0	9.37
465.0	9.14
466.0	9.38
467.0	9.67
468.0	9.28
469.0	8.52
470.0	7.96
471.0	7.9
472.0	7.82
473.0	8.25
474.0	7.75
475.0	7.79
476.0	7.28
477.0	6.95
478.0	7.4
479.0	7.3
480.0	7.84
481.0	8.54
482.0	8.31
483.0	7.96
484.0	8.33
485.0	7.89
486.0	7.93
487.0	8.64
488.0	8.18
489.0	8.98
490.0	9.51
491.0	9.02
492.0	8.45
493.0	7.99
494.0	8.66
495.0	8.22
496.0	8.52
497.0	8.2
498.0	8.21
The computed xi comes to 1.61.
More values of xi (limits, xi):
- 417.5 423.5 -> 1.50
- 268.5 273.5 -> 1.27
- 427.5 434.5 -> 1.49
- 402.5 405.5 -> 1.37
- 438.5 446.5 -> 1.51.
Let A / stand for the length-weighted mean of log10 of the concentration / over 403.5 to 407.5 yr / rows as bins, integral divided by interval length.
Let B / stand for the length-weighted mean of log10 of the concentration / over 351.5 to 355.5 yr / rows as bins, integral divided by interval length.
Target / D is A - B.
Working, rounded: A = 0.89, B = 0.92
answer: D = -0.026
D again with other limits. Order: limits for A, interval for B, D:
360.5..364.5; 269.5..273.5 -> 0.065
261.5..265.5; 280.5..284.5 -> 0.019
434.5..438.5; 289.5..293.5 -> -0.021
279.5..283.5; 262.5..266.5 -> -0.035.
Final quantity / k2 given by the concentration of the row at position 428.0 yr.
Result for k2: 8.57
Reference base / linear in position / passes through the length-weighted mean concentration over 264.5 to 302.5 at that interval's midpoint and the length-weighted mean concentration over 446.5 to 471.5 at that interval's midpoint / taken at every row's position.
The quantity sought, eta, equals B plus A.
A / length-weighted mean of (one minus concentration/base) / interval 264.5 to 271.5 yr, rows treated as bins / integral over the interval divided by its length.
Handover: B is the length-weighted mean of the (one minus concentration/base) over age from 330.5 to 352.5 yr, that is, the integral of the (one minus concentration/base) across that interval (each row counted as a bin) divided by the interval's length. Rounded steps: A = 0.14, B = -0.10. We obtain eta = 0.04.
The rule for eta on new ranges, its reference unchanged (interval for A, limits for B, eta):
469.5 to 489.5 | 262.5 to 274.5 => 0.23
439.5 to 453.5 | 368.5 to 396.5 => 0.01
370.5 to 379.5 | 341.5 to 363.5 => 0.08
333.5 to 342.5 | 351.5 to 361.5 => -0.12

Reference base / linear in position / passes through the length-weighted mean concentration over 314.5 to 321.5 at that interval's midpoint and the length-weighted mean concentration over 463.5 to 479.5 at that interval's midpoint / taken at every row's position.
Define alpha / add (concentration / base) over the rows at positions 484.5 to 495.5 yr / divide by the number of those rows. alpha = 1.07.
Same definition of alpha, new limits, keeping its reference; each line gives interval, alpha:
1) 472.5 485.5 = 0.96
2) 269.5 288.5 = 0.58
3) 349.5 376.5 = 0.77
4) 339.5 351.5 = 0.82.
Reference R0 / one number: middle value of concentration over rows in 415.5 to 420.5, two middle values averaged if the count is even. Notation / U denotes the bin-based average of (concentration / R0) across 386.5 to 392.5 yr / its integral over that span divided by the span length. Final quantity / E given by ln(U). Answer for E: -0.12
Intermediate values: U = 0.88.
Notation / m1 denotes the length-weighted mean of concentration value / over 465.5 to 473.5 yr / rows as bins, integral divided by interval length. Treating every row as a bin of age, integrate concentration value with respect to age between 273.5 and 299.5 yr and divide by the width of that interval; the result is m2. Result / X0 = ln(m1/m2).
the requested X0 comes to 0.08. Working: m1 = 8.6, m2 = 8.0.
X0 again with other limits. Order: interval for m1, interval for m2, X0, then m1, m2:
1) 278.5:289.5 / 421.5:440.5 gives -0.22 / 7.2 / 9.0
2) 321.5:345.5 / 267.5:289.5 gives 0.32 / 9.2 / 6.7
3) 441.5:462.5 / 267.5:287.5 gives 0.27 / 8.5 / 6.5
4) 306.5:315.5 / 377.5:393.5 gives 0.29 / 11.1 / 8.3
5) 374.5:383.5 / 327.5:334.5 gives -0.15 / 7.9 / 9.2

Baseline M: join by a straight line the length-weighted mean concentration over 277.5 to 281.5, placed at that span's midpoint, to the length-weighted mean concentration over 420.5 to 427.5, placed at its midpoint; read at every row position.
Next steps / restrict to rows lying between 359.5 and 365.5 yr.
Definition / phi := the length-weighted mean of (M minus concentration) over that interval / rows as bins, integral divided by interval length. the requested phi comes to 0.1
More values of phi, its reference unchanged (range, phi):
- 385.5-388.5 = -0.1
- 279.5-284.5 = -0.6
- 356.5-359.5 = -0.1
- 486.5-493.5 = 1.7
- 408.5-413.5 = -0.2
